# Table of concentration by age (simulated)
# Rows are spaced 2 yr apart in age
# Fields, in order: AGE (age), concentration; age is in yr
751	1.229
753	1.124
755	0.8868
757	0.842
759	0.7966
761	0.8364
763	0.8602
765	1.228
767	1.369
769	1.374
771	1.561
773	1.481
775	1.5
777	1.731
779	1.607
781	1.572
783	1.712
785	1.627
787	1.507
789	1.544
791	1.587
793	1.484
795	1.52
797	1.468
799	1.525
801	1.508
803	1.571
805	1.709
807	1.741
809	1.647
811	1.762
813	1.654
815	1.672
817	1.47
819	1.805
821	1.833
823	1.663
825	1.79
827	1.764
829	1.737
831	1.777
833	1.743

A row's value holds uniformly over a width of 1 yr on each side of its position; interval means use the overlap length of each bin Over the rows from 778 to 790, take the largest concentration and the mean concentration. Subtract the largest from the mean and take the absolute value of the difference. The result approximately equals 0.117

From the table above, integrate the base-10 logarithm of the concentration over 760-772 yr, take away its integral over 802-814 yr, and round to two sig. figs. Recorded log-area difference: -1.9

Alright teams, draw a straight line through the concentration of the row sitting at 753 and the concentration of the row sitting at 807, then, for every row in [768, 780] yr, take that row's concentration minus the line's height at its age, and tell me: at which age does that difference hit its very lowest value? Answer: 769 yr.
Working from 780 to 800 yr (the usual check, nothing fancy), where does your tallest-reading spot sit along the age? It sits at 783 yr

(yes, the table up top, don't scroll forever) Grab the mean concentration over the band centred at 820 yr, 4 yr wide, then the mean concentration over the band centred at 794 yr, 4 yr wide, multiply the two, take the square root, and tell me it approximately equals 1.7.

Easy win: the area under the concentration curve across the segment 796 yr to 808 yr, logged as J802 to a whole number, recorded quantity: 19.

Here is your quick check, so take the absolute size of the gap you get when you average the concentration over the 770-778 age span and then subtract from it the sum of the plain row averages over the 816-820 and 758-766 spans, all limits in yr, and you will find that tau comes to 1.00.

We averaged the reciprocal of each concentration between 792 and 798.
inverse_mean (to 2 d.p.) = 0.67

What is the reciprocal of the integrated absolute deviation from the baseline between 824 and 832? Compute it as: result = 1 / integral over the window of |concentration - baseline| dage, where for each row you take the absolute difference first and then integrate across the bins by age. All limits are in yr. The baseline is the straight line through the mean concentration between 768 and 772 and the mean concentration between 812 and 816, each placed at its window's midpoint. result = 3.0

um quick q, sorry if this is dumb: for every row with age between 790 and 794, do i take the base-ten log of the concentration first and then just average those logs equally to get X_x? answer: 0.186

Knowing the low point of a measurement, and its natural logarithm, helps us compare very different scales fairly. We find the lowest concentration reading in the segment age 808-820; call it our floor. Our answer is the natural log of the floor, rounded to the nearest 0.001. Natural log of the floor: 0.385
